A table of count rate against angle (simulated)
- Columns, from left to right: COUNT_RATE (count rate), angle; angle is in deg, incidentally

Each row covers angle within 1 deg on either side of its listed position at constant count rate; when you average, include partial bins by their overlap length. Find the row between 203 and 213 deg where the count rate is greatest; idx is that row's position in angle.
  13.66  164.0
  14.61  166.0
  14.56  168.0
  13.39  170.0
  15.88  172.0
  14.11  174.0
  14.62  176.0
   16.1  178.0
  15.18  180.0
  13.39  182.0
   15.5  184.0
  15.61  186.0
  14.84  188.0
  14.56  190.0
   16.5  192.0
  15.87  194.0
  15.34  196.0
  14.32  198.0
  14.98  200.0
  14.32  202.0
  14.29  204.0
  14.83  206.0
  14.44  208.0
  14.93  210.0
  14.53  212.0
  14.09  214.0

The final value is 210.0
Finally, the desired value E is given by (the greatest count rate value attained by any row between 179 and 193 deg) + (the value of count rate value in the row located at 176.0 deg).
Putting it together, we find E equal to 31.1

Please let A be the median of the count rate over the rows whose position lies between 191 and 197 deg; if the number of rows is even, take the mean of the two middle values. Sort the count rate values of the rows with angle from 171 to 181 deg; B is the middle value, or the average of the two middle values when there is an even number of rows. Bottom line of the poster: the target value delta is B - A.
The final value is -0.7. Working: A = 15.9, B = 15.2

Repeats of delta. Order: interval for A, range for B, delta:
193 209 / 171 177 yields 0.0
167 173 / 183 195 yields 1.0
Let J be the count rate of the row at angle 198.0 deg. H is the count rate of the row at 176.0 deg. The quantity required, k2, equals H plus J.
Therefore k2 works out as 28.9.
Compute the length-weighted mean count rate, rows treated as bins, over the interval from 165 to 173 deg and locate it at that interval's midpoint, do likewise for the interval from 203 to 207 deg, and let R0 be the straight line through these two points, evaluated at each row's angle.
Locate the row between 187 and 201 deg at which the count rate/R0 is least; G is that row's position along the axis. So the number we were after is 198.0 deg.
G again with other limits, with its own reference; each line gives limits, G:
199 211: 204.0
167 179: 170.0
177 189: 182.0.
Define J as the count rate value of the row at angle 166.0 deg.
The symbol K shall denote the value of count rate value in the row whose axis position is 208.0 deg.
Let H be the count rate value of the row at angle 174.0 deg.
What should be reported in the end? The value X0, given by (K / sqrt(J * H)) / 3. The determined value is 0.335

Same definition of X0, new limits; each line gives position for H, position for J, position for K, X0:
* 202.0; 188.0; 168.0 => 0.333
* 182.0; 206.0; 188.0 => 0.351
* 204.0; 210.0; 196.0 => 0.350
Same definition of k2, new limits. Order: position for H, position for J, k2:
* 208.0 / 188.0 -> 29.3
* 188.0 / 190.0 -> 29.4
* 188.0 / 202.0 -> 29.2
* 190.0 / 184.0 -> 30.1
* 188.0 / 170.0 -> 28.2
